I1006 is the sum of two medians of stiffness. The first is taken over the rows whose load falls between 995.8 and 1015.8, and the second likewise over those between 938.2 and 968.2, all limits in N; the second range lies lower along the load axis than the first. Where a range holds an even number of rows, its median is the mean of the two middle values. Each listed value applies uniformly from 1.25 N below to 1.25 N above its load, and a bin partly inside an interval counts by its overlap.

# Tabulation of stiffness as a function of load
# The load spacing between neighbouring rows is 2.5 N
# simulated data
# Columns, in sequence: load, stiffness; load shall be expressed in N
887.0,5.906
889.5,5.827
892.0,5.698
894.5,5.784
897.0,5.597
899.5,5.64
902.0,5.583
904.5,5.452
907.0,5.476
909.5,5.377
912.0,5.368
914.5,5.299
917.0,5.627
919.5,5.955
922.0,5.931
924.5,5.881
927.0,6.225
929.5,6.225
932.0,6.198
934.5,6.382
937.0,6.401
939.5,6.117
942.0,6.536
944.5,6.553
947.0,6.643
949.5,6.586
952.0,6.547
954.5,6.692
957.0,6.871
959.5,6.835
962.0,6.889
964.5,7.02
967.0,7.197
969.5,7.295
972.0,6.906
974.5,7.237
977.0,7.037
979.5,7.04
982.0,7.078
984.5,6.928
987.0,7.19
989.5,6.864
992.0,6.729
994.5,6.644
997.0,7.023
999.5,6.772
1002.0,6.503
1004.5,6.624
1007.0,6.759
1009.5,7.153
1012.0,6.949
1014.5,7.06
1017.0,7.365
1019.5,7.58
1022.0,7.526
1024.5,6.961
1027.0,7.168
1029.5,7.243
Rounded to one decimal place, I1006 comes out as 13.5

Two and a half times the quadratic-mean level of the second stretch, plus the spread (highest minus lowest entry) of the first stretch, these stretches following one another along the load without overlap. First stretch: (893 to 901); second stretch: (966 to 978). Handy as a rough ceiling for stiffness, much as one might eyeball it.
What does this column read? 18.0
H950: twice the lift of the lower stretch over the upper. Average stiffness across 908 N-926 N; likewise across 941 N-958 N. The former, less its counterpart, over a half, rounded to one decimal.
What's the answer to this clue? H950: -2.0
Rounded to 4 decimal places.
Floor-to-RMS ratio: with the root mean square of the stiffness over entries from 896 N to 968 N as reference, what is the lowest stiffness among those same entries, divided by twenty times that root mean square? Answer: 0.0427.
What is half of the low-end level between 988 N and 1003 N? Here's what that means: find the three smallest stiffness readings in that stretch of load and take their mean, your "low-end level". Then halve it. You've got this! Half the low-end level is 3.31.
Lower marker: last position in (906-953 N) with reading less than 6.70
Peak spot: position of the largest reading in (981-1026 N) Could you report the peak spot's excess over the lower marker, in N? 67.5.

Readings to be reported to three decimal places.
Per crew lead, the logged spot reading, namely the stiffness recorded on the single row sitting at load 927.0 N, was 6.225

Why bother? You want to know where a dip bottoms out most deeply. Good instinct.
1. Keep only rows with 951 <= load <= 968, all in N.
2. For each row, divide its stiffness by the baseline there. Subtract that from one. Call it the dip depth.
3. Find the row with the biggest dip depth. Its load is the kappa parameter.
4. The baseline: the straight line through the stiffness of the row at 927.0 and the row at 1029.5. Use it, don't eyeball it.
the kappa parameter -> 952.0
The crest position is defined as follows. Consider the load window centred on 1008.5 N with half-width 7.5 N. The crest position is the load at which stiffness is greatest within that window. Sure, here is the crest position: 1009.5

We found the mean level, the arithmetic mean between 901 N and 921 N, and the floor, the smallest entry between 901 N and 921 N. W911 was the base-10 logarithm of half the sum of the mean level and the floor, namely 0.733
